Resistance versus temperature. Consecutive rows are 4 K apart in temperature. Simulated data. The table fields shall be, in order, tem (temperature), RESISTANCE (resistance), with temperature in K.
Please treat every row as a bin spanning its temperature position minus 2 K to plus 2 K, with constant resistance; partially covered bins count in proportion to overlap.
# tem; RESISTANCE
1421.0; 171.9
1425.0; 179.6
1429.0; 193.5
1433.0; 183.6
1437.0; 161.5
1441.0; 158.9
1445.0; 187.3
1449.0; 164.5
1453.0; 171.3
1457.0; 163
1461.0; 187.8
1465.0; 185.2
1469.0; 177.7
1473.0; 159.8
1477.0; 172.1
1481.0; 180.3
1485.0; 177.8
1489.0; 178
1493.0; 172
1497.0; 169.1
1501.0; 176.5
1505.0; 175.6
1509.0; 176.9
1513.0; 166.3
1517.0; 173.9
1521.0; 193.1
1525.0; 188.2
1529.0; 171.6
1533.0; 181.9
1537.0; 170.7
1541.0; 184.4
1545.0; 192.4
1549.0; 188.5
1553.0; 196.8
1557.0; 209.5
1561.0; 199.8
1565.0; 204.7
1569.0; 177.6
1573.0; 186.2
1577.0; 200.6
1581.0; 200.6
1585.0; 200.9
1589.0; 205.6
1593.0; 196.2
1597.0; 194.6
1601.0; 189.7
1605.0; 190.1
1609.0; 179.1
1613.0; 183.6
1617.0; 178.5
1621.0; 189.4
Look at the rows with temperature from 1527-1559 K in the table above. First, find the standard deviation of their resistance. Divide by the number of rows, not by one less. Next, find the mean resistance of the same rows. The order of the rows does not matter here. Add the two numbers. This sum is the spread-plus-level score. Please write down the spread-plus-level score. 199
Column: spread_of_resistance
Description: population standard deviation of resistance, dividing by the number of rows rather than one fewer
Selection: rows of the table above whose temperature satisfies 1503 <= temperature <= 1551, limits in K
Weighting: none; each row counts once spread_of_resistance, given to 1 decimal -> 8.6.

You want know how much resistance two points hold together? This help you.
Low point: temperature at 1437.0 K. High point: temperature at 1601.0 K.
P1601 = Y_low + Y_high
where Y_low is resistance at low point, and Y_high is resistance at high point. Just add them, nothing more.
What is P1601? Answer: 351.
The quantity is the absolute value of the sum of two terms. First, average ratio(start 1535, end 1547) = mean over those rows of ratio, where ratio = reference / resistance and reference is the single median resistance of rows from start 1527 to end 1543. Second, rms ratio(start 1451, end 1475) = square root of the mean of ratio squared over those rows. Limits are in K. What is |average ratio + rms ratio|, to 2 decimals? 1.99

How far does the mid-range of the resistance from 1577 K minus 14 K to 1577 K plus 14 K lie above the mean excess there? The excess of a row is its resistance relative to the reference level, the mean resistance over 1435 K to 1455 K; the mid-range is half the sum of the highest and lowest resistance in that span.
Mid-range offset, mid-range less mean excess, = 163.7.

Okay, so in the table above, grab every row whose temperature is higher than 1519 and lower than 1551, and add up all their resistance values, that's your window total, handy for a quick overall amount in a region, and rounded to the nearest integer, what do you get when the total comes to 1471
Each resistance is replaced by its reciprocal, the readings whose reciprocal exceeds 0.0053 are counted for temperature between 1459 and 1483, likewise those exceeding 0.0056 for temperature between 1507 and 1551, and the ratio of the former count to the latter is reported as 1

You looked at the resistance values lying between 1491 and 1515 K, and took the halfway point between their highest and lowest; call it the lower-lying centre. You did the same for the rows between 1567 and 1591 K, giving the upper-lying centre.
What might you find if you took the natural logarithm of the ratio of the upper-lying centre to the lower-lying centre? 0.11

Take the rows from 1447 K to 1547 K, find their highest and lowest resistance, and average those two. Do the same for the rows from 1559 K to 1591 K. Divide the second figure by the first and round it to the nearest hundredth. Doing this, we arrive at 1.09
